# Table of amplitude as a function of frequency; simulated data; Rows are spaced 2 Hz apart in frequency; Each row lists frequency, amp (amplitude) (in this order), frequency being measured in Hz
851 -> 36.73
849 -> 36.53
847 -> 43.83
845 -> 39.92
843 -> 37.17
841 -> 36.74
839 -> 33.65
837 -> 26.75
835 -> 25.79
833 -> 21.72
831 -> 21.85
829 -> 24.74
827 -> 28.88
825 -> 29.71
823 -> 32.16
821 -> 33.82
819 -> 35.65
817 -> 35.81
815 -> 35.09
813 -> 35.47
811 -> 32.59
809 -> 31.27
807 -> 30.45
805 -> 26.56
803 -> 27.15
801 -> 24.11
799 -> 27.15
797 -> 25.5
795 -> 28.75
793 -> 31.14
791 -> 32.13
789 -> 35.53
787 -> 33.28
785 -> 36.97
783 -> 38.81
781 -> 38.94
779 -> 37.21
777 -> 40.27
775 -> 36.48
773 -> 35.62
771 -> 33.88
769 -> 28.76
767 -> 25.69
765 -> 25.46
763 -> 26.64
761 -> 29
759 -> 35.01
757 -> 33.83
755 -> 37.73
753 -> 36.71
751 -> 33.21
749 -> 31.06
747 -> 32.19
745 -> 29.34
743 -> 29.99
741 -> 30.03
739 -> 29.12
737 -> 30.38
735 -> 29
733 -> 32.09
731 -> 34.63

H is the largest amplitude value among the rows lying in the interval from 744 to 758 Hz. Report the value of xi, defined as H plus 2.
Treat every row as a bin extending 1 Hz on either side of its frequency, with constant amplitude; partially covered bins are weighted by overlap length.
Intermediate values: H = 37.73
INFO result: 39.7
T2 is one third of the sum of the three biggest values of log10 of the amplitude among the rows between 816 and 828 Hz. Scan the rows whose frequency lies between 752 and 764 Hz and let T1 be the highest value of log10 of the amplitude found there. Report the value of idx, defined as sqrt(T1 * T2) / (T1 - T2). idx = 49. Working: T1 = 1.577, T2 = 1.55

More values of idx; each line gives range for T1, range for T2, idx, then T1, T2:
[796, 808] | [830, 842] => -65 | 1.484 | 1.51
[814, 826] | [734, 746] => 20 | 1.554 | 1.48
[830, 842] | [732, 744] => 20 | 1.565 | 1.49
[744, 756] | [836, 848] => -57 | 1.577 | 1.60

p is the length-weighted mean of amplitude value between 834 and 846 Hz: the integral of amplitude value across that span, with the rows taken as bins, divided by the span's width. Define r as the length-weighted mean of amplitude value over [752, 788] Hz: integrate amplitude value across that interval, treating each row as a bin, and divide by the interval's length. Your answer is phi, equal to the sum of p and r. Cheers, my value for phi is 67.2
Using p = 33.3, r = 34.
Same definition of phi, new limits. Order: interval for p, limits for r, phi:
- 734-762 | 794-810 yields 59.5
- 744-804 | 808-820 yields 66.6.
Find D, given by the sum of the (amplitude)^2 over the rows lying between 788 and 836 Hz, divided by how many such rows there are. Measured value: 901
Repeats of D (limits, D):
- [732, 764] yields 1006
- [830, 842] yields 802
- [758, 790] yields 1152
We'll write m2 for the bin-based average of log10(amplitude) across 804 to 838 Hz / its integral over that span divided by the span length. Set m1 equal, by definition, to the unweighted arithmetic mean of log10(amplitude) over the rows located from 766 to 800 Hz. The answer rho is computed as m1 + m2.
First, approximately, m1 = 1.52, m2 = 1.47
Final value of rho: 2.99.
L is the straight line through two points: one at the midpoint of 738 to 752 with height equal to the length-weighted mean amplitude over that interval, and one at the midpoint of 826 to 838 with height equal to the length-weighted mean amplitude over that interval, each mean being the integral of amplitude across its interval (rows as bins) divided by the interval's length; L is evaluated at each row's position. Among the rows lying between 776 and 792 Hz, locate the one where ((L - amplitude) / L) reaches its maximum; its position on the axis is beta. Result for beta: 791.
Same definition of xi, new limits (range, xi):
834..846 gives 41.9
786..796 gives 37.5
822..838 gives 34.2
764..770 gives 30.8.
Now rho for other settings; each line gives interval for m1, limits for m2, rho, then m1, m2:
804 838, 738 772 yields 2.96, 1.47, 1.49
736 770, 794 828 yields 2.97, 1.49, 1.48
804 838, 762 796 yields 2.99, 1.47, 1.52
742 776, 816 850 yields 3.00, 1.50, 1.50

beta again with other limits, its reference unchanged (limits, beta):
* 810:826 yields 825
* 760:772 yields 765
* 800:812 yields 801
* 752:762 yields 761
